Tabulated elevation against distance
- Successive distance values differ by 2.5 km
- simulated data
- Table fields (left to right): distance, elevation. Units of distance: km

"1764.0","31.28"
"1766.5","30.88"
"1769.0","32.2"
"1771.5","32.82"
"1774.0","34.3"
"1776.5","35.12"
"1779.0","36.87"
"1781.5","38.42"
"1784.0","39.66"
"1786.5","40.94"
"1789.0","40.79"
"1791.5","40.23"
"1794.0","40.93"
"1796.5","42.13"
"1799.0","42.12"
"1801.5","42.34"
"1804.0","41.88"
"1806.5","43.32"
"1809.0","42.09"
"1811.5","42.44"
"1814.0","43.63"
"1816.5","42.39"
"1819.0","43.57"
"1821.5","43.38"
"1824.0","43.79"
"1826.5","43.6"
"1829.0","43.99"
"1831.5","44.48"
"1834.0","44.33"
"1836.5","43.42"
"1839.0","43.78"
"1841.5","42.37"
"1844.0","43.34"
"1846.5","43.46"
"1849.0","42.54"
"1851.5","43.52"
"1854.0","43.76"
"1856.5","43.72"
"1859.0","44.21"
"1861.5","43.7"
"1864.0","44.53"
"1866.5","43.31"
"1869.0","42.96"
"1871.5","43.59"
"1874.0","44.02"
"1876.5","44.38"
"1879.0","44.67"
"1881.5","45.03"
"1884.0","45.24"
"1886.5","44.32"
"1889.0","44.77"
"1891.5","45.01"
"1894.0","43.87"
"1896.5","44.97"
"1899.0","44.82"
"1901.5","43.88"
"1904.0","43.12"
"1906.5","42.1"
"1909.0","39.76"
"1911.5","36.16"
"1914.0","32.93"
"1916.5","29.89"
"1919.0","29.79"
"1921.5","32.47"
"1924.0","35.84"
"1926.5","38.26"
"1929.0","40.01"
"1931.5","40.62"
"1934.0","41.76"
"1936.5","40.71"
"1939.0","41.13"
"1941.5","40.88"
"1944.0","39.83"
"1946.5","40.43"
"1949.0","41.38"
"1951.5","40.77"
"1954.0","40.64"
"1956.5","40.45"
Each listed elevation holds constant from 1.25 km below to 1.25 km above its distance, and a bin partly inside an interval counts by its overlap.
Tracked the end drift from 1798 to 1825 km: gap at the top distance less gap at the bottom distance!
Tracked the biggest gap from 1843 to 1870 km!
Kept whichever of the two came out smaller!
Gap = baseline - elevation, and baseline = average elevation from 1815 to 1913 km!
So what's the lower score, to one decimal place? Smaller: -1.7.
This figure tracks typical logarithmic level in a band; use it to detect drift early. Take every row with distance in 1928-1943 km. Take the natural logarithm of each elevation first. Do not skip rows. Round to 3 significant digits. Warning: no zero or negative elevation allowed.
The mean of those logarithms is 3.71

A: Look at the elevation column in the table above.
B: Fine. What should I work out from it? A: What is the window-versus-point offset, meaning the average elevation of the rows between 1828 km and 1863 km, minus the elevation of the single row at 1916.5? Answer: 13.7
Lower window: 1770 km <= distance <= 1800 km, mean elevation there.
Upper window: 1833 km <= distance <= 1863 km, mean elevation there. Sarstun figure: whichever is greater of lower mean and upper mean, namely 43.5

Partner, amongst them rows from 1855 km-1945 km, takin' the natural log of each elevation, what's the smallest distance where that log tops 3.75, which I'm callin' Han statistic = 1856.5 km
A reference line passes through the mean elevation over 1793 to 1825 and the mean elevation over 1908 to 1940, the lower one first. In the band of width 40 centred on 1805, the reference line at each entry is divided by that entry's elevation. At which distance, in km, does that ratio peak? 1791.5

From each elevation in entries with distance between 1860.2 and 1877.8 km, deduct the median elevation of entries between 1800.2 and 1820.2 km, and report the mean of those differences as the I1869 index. 1.4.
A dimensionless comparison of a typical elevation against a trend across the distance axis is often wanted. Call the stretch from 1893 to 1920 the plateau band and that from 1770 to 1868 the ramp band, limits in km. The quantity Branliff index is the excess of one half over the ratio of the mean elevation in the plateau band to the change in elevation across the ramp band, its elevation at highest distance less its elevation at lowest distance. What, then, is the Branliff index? -3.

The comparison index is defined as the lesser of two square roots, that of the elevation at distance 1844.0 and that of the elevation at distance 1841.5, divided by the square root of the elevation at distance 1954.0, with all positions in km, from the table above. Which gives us 1.02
